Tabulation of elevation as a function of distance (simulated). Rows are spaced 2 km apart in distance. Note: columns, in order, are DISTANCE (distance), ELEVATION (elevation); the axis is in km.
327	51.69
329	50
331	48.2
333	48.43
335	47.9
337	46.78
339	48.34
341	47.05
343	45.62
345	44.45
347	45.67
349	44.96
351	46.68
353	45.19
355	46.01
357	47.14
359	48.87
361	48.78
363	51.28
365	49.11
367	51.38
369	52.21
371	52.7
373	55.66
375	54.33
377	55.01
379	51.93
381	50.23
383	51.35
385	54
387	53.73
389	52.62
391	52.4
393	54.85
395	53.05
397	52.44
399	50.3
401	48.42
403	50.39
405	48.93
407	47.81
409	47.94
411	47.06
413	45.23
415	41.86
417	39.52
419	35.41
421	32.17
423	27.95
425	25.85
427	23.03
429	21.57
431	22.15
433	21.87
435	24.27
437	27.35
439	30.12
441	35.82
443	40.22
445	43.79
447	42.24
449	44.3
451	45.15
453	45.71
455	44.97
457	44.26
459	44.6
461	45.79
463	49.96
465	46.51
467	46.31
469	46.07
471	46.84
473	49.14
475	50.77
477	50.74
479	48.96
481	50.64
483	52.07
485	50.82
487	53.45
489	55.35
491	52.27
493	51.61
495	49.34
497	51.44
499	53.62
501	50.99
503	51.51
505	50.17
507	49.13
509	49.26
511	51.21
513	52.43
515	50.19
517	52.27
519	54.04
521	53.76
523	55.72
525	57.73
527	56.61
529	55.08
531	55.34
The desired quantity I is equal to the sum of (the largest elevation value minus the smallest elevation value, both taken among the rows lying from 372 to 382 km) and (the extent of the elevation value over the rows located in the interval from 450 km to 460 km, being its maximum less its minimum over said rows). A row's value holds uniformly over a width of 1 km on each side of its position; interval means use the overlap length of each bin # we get 6.9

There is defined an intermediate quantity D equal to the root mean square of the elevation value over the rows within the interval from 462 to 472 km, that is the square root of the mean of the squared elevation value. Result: 47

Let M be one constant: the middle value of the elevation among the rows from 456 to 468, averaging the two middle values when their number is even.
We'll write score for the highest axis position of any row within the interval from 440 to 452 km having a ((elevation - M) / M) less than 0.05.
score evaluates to 451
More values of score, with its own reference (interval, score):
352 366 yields 357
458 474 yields 471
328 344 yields 343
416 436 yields 435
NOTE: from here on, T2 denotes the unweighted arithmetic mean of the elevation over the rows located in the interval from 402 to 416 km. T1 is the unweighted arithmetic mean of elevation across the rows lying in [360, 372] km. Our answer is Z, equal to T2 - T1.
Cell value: -4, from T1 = 51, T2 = 47.0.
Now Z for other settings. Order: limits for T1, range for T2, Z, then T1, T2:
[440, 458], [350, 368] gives 5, 43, 48.3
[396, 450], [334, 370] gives 10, 38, 47.6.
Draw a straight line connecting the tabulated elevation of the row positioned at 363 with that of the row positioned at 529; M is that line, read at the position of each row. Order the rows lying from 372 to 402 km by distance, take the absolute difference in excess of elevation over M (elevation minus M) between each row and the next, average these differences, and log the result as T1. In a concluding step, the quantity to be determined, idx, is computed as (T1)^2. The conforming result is 2.3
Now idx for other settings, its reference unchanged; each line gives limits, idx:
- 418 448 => 7.4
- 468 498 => 2.8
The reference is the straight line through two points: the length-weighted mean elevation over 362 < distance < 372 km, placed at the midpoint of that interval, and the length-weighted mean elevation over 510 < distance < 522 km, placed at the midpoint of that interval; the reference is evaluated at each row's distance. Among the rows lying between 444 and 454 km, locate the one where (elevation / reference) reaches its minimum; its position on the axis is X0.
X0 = 447 km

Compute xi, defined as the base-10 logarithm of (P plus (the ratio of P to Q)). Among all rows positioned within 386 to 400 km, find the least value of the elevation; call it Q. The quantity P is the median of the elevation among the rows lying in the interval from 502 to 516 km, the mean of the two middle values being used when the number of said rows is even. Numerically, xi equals 1.71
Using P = 50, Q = 50.3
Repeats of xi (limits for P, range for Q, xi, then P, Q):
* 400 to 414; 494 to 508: 1.69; 48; 49.13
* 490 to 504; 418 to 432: 1.73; 52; 21.57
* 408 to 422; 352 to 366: 1.63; 42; 45.19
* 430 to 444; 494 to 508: 1.45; 27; 49.13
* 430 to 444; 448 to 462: 1.45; 27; 44.26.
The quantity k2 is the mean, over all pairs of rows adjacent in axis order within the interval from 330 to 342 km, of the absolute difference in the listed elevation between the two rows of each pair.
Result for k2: 0.9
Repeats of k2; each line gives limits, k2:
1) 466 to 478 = 1.0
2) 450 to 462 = 0.7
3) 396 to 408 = 1.7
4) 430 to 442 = 2.8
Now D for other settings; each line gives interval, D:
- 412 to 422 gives 39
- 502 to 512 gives 50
